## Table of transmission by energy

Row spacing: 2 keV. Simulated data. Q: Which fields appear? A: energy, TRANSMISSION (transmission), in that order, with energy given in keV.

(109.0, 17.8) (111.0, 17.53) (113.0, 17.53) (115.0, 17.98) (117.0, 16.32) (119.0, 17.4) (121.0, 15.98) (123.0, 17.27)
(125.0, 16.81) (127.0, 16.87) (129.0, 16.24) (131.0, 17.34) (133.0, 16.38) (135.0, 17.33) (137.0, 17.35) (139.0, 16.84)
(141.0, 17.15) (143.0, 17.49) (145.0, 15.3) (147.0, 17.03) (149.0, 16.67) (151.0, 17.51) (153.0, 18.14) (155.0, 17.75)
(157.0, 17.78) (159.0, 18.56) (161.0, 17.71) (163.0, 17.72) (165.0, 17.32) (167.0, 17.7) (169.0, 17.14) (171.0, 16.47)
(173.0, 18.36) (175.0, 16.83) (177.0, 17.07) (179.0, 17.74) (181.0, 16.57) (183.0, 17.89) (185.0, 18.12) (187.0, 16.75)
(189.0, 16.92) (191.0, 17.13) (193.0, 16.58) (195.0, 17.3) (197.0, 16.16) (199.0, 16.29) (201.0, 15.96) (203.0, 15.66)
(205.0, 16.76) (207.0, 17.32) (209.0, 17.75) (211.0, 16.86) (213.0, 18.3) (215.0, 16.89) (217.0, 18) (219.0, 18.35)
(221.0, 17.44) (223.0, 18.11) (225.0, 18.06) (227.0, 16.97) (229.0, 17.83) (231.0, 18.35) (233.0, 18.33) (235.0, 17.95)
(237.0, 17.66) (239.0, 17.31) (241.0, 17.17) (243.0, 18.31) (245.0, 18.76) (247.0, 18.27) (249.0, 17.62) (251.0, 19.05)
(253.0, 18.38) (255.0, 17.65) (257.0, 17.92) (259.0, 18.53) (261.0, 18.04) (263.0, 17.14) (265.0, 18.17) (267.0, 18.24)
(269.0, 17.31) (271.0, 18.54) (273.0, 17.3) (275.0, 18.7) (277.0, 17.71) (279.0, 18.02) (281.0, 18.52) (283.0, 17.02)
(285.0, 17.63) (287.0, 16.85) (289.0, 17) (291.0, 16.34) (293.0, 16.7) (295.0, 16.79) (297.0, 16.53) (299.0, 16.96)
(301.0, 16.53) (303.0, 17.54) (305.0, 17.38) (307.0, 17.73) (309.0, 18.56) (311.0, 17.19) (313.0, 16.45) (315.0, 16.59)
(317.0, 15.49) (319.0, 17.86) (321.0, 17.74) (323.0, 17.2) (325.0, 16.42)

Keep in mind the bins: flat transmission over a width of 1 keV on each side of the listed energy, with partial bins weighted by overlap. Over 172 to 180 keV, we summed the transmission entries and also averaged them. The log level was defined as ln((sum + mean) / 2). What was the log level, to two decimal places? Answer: 3.78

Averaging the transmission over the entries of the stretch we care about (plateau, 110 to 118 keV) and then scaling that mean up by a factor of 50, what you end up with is 867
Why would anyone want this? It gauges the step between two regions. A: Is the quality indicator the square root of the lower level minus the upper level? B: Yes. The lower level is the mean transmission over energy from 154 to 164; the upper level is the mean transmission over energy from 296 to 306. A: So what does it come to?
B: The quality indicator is 1.0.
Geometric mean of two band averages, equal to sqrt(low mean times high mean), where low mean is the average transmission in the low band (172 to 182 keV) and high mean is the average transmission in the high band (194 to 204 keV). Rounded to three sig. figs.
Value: 16.8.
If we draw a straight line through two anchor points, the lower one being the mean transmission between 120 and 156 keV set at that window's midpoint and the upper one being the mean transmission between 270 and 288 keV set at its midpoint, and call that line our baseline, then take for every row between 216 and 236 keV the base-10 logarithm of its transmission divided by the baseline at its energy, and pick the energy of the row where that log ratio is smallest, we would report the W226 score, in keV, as 227.0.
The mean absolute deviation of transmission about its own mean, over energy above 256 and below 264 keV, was 0.38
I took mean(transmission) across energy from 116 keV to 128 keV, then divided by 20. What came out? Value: 0.839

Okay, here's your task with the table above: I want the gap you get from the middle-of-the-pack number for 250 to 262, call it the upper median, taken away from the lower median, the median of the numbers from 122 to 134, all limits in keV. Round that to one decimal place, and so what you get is -1.4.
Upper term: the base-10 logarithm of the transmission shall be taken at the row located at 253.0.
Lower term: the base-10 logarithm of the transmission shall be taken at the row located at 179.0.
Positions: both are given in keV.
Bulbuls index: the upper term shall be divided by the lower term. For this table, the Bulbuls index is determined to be 1.012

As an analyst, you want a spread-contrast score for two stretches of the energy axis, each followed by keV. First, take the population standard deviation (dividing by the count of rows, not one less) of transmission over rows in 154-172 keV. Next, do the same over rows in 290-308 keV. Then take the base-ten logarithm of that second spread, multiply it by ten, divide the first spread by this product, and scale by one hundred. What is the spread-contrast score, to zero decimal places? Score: -16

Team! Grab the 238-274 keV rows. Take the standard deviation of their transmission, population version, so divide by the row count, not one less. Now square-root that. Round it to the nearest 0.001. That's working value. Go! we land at 0.753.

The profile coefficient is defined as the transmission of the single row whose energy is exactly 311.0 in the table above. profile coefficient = 17.19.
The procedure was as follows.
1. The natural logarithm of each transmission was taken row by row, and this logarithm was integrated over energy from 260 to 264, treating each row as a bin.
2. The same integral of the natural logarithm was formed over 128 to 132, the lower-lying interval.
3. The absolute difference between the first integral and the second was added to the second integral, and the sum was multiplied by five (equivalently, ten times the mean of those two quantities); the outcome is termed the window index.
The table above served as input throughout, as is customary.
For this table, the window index 57.3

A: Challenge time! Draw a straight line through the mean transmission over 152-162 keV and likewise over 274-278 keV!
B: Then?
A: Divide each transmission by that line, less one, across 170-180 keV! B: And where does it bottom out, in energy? 171.0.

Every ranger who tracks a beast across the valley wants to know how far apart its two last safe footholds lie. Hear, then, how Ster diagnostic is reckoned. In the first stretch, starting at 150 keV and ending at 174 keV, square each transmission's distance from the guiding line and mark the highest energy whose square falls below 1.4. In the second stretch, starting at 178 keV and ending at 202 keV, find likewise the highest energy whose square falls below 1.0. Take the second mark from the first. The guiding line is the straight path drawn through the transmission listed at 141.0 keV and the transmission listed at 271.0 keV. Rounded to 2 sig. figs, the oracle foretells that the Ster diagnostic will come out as -22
